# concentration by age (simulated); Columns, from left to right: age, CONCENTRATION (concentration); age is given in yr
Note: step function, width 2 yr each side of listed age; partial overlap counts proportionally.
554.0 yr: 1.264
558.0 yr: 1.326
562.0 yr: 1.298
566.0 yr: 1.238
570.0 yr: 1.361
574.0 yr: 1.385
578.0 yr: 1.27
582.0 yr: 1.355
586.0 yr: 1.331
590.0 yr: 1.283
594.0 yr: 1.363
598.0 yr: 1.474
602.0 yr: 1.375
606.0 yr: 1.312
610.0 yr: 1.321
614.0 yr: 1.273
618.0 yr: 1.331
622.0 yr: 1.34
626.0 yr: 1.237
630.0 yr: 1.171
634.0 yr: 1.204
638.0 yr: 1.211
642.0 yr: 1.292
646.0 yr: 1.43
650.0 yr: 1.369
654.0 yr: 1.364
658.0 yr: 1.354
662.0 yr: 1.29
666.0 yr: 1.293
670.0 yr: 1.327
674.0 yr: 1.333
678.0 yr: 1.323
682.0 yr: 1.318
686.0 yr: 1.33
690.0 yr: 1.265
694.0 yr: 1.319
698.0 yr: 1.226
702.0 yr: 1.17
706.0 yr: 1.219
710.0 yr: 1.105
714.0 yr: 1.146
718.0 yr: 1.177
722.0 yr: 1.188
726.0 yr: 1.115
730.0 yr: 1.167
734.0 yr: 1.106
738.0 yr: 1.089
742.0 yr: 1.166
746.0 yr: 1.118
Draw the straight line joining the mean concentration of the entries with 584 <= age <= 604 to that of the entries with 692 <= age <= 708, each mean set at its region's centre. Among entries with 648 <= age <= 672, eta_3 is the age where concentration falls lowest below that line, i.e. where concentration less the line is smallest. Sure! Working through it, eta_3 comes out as 662.0 yr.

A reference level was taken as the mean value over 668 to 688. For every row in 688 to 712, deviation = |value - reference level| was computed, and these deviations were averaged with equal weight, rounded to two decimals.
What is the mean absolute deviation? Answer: 0.11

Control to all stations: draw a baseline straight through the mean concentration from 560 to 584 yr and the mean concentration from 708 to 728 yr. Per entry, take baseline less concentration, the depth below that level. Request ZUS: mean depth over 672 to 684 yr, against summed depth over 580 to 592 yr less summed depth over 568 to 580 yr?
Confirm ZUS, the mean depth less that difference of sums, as -0.1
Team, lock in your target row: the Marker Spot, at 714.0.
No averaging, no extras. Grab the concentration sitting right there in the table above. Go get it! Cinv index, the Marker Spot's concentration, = 1.146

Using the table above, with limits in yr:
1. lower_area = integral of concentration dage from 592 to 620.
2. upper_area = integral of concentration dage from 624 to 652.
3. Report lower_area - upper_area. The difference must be 2.1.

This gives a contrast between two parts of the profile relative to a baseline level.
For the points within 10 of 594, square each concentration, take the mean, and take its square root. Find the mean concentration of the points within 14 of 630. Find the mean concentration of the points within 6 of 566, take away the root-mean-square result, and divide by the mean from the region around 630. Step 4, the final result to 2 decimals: -0.05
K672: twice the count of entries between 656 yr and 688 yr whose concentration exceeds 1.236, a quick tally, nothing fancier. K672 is 16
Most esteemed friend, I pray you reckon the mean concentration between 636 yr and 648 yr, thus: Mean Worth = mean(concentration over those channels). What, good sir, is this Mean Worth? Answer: 1.31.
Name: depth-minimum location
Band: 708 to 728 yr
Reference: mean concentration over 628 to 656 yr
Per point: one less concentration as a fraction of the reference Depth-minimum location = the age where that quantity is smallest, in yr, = 722.0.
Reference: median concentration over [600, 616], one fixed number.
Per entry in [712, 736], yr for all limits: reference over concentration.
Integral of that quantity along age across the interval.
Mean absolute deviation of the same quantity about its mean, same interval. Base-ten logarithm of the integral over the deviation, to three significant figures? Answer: 3.00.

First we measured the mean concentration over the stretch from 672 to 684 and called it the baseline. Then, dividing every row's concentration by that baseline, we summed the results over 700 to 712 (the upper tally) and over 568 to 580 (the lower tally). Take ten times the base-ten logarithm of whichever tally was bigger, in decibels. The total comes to 4.82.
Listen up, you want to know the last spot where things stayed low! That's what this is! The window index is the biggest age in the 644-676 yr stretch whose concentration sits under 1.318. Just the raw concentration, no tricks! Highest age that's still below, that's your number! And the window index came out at 666.0 yr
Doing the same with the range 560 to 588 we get 578.0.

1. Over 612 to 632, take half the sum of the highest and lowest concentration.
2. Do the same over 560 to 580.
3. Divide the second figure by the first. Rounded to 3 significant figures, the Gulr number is 1.04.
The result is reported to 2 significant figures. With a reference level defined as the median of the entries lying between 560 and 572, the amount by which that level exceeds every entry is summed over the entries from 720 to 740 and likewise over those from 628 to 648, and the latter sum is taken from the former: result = 0.64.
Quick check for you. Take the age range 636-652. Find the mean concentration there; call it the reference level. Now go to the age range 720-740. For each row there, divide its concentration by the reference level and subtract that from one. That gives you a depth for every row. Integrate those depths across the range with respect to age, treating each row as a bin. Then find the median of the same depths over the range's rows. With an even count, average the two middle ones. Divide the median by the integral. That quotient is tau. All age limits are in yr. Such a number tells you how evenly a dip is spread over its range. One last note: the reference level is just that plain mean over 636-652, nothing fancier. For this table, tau 0.055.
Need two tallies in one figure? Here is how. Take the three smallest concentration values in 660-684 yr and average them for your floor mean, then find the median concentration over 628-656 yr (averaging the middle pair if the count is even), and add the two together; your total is 2.59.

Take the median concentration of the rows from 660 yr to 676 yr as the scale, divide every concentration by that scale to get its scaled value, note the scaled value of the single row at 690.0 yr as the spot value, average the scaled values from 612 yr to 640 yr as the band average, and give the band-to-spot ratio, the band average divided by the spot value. 0.99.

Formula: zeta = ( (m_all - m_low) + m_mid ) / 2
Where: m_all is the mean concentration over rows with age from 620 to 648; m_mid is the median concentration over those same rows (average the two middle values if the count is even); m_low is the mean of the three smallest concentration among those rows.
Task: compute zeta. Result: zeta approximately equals 0.655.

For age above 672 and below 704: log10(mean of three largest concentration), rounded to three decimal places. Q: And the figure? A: 0.123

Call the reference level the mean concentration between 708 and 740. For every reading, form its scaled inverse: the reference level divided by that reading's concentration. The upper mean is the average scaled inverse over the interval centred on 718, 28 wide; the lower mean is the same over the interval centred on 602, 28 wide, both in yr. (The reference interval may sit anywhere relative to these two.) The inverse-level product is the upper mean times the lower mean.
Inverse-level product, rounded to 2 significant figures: 0.83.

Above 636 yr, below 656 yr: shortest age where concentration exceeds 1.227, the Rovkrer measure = 642.0 yr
